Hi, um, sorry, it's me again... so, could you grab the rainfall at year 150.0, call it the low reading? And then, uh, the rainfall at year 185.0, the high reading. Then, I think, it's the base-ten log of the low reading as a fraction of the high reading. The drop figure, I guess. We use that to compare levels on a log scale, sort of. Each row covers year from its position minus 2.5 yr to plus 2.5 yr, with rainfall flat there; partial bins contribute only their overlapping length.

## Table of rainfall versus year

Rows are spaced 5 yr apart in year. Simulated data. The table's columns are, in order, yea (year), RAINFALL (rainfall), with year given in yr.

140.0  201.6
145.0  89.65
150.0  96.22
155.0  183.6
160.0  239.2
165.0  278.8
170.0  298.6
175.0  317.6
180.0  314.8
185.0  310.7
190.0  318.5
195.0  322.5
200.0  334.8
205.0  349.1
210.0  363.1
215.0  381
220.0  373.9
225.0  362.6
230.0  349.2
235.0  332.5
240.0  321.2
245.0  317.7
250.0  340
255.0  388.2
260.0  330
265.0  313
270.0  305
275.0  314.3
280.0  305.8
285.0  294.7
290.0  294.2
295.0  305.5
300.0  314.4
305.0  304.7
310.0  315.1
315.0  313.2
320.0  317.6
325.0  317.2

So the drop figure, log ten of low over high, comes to -0.51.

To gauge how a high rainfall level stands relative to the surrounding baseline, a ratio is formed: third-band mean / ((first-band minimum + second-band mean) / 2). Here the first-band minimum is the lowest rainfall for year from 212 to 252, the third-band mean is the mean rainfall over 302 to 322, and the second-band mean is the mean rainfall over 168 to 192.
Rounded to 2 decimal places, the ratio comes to 0.99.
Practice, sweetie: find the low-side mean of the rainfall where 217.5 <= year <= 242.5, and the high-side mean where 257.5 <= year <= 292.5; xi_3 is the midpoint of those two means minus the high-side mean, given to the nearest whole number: 20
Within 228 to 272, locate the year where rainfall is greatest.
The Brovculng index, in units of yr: 255.0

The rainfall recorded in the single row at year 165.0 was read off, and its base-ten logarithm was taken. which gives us 2.45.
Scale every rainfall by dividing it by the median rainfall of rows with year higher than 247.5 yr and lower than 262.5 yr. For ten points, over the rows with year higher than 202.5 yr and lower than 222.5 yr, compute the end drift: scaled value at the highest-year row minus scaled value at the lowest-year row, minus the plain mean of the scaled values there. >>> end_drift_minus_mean -1.01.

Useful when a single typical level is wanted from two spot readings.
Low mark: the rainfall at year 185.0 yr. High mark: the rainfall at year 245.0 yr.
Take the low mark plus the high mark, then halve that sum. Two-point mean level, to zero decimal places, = 314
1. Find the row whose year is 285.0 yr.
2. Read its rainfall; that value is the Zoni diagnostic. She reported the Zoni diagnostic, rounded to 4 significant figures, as 294.7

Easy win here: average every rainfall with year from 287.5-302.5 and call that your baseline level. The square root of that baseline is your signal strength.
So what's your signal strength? 17.5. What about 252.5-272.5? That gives 18.3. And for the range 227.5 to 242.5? 18.3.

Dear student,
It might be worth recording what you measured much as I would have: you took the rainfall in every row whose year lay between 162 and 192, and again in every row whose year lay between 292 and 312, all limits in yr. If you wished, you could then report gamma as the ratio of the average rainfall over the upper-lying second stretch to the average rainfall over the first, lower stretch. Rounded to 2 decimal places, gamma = 1.01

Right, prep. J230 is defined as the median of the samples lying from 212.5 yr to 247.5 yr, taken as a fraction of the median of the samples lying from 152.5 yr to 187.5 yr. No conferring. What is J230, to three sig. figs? 1.17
